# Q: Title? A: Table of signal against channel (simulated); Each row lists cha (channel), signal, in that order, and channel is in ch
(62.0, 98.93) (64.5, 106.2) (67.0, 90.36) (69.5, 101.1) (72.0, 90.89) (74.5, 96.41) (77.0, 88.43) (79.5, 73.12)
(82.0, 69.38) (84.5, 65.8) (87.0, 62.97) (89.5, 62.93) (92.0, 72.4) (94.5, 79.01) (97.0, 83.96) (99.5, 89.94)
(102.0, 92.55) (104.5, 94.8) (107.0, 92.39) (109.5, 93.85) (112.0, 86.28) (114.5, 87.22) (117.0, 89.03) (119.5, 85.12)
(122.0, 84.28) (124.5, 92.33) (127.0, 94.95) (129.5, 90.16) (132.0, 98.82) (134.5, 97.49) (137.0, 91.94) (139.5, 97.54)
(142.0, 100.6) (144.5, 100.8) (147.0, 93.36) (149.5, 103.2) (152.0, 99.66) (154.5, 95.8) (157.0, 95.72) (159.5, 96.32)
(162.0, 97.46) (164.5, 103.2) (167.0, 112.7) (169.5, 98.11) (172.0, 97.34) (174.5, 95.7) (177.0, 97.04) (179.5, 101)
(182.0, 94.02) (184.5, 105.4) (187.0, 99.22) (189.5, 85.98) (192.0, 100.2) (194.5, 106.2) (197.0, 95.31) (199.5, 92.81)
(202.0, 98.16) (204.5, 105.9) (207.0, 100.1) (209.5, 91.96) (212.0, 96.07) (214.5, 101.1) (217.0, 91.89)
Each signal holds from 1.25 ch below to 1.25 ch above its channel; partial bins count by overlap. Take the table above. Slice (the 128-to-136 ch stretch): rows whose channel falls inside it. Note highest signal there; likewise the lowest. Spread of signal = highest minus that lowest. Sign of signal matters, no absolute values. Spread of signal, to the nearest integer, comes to 9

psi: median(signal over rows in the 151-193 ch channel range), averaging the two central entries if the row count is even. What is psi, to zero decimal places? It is 97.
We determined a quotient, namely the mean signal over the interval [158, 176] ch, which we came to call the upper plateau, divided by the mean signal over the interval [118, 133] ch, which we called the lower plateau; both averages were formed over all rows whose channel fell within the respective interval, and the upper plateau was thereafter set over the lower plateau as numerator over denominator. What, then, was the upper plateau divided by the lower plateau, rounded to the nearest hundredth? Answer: 1.10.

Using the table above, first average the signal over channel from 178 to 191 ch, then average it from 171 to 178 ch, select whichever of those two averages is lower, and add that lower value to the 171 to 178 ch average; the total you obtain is 193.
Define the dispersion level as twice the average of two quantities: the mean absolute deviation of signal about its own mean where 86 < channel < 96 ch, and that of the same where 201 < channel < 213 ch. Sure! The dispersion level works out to 10.0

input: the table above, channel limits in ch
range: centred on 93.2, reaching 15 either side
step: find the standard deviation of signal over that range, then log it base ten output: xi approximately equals 1.1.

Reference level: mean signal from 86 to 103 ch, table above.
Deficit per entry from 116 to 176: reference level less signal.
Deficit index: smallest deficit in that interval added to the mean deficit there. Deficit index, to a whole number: -54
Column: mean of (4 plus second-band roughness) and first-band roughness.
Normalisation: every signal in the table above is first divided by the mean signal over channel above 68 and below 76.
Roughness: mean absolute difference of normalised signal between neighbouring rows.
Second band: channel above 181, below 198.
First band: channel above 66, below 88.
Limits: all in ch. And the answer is 2.093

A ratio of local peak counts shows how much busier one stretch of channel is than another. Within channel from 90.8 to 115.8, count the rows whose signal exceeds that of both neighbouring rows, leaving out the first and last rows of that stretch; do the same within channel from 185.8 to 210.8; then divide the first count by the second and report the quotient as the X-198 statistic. 1.00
